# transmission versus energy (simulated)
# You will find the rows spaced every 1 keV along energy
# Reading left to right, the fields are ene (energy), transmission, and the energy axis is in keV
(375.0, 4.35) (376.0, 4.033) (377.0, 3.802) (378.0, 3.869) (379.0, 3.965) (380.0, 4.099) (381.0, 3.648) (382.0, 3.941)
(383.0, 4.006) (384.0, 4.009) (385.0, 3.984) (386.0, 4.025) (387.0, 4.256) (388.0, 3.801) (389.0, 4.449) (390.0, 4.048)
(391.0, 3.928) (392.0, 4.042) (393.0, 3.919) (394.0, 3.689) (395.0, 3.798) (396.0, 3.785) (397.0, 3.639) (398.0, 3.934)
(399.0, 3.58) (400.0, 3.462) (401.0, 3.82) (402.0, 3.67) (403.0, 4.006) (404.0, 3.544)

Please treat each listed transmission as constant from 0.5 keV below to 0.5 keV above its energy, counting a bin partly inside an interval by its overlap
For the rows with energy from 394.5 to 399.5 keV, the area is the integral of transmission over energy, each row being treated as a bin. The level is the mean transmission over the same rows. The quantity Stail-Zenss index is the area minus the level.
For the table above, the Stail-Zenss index 15.0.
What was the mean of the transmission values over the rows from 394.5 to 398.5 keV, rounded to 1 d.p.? 3.8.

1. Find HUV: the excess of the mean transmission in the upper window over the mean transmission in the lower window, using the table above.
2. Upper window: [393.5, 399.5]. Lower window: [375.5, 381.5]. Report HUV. -0.17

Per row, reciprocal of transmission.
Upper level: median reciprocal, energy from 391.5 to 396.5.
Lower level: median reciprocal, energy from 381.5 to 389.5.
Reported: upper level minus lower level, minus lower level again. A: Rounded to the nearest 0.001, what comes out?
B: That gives -0.236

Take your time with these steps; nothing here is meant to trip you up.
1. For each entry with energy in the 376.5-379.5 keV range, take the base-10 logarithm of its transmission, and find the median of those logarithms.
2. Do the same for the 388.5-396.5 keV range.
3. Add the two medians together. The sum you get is 1.18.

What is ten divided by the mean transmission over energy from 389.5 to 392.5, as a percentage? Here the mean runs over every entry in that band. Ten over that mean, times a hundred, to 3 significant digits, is 250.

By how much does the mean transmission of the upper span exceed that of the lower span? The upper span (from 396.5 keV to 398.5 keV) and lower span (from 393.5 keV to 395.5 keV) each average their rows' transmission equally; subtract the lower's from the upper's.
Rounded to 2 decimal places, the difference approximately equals 0.04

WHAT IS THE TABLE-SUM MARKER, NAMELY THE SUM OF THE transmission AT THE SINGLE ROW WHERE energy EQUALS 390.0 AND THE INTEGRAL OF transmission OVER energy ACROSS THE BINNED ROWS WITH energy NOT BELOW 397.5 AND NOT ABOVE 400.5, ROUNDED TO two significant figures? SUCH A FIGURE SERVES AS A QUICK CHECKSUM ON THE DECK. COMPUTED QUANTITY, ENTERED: 15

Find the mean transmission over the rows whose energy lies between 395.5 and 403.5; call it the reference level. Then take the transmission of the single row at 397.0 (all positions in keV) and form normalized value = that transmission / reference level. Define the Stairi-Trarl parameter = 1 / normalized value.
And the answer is 1.03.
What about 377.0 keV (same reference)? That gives 0.98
